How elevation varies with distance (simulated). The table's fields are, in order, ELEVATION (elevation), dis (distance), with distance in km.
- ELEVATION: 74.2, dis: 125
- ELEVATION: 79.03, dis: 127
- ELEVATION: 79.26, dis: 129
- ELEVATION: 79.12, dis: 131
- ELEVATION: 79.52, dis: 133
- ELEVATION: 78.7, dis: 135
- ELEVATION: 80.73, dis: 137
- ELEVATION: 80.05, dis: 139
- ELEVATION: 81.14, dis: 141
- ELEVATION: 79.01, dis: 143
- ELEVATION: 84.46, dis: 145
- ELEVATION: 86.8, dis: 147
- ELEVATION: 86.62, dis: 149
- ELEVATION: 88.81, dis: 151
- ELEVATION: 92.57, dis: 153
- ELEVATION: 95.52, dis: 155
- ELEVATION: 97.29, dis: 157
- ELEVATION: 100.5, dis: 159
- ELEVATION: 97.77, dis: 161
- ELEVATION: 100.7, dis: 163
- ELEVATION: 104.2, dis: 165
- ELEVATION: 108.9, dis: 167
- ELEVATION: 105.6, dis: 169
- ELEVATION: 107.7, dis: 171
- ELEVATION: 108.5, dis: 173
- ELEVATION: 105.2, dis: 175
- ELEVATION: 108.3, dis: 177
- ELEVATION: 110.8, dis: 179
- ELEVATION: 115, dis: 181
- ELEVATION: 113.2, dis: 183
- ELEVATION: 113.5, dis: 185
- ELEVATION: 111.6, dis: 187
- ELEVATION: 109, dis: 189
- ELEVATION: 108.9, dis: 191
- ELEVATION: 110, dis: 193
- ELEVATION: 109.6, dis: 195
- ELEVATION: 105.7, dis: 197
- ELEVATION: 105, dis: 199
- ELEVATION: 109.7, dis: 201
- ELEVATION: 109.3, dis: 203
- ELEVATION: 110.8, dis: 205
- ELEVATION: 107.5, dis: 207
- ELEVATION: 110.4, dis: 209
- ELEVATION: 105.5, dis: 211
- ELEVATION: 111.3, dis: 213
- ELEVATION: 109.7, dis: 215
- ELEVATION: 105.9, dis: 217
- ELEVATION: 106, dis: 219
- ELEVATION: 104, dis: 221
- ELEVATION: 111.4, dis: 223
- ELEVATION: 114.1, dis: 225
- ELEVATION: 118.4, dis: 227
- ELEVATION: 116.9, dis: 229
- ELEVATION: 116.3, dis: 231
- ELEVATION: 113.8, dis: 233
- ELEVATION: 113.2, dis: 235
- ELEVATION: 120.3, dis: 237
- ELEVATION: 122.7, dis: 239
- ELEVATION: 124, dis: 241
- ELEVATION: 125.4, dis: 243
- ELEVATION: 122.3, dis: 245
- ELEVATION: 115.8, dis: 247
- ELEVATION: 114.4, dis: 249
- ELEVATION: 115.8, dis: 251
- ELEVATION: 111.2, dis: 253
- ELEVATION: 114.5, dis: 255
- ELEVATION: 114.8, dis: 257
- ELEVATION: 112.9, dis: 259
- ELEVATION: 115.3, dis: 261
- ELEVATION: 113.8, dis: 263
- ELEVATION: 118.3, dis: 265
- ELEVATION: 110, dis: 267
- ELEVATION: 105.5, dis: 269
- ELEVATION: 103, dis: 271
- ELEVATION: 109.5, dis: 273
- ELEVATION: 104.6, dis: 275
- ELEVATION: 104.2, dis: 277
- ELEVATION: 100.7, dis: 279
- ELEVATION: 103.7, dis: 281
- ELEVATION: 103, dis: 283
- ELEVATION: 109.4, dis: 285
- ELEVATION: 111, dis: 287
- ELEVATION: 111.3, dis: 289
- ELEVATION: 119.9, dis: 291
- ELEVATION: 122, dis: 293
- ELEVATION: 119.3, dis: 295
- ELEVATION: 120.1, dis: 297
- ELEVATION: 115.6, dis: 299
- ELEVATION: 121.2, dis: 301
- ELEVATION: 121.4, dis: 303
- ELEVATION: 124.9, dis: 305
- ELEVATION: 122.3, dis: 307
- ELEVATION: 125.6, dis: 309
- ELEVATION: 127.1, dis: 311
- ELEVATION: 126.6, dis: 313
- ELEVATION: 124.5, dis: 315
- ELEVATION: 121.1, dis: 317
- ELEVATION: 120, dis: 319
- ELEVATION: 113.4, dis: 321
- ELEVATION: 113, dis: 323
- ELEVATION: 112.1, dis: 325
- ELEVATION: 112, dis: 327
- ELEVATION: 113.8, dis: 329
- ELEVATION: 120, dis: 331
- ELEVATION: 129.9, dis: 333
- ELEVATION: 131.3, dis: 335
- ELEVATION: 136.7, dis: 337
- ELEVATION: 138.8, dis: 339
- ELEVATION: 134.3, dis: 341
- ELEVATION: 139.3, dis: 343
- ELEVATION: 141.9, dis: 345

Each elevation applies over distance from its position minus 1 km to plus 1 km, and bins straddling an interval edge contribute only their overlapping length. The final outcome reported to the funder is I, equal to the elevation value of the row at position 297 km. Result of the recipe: 120.1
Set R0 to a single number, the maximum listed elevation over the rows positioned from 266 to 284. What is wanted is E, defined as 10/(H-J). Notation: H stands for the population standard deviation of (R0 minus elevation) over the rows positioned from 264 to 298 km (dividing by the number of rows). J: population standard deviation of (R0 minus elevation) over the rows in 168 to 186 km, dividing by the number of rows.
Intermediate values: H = 6.9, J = 3.3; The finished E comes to 3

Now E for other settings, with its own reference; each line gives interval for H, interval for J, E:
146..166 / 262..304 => -8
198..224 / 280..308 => -2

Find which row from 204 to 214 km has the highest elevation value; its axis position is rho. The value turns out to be 213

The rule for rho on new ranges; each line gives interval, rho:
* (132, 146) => 145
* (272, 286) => 273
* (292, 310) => 309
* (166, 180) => 179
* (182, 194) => 185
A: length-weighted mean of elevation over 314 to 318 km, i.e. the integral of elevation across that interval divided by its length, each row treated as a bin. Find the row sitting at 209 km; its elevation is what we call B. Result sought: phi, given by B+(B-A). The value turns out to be 98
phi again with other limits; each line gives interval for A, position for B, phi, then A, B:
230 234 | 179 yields 107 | 115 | 110.8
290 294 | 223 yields 102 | 121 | 111.4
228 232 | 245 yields 128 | 117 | 122.3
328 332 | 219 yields 95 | 117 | 106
